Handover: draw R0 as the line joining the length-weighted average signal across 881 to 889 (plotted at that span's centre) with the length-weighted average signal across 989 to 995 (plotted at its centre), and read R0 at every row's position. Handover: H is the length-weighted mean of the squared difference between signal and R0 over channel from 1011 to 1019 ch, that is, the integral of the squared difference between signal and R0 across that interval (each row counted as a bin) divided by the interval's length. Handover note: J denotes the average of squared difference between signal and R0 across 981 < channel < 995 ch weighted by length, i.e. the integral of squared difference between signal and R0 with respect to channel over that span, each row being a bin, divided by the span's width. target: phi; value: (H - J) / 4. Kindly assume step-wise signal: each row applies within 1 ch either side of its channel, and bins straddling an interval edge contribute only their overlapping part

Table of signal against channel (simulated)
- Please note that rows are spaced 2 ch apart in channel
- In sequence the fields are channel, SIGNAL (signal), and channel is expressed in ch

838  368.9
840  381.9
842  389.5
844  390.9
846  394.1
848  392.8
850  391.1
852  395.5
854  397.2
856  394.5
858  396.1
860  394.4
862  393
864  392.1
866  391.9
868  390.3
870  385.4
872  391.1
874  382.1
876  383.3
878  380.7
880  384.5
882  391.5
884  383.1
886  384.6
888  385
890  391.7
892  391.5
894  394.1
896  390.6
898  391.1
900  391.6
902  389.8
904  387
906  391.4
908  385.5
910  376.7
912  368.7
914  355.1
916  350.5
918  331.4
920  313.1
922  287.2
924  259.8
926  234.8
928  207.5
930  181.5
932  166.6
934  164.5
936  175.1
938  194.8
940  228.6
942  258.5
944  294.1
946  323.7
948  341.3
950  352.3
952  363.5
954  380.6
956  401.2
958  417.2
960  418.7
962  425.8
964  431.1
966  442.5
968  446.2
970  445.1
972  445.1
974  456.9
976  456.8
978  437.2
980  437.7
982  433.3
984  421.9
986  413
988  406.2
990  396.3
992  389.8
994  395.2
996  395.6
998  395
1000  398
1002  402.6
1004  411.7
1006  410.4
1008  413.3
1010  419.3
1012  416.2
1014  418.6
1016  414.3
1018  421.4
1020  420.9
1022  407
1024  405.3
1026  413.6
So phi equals 17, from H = 500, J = 431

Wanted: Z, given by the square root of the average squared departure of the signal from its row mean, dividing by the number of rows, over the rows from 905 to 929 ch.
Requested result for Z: 59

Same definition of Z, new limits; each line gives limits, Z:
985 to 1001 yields 7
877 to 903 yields 4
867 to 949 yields 77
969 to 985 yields 11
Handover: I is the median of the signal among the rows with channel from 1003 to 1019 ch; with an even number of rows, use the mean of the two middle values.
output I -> 415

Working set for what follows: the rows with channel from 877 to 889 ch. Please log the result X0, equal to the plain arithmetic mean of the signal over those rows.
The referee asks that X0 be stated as 385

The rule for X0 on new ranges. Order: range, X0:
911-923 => 334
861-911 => 388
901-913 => 383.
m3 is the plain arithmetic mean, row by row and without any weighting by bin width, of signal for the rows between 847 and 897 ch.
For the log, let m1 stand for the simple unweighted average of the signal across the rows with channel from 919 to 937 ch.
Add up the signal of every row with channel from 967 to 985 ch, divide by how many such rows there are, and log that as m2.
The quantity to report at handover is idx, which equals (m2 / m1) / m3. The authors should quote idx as 0.0051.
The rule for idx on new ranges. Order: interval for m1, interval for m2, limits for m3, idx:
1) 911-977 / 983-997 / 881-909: 0.0031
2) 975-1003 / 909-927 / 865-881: 0.0020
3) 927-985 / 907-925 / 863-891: 0.0025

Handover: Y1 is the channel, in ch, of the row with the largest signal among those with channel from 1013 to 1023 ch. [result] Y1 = 1018 ch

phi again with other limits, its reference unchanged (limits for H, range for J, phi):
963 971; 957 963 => 400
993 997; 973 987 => -538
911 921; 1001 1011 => 516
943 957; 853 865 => 636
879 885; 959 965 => -285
